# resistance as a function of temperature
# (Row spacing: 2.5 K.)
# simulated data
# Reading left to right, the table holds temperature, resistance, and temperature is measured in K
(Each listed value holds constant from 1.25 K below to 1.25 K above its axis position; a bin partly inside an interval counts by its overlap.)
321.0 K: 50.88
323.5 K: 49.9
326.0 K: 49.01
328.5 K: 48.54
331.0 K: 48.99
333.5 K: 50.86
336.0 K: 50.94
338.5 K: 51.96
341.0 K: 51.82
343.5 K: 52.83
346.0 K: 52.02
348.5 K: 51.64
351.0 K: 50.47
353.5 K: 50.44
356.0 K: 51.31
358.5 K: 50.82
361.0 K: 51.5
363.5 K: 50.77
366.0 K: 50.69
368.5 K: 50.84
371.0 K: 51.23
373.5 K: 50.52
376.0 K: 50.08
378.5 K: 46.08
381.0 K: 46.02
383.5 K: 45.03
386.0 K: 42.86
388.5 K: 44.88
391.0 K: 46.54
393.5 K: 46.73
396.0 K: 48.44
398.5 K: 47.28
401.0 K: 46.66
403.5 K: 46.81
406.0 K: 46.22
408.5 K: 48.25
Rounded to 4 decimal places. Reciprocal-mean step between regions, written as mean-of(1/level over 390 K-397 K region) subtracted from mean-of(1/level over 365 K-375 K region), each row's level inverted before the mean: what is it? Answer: -0.0015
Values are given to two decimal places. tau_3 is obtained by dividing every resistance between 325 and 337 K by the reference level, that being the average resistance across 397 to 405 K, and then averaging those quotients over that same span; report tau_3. 1.06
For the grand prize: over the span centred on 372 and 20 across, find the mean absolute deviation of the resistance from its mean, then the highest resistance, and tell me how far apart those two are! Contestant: 49.5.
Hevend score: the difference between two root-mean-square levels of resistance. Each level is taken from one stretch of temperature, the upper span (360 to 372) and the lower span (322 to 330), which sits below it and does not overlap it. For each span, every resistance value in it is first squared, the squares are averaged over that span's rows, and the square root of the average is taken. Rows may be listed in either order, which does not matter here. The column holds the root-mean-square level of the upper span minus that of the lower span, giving 2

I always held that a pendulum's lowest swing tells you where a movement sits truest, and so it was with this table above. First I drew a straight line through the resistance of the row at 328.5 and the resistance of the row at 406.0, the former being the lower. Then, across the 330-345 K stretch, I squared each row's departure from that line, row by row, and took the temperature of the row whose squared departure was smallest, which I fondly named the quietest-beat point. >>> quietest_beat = 331.0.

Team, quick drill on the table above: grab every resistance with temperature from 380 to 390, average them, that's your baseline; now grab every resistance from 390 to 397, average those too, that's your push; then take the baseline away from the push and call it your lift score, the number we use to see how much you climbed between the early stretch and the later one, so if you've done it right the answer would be 2.5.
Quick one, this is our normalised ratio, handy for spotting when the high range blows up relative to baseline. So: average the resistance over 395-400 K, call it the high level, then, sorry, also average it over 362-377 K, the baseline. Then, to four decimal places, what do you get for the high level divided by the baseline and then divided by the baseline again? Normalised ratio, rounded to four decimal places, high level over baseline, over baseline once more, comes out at 0.0186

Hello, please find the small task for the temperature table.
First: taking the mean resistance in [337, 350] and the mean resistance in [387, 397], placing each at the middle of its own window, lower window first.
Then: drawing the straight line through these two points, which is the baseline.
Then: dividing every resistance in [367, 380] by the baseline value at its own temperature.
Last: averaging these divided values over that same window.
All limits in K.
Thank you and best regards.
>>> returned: 1.02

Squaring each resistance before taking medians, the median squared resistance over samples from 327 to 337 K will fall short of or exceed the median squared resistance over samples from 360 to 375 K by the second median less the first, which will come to 88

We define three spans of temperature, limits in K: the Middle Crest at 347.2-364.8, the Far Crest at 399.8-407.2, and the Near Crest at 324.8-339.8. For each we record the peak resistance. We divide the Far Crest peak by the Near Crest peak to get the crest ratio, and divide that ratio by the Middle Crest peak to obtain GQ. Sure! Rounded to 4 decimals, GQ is 0.0174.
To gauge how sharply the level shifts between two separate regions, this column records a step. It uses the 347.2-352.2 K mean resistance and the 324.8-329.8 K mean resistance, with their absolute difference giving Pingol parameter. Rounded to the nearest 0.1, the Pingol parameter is 2.3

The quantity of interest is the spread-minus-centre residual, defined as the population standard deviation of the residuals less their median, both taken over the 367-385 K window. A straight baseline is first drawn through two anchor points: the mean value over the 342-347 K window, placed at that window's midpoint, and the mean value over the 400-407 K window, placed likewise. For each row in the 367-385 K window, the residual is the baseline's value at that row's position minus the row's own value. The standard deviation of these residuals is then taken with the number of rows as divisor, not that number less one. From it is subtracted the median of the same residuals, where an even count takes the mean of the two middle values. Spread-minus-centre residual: 2.8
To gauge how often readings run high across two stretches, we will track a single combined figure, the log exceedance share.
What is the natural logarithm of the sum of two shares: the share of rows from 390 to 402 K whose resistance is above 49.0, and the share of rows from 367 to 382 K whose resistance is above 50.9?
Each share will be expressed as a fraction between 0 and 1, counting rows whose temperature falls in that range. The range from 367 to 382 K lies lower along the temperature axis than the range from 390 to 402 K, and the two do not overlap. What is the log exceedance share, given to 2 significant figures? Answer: -1.8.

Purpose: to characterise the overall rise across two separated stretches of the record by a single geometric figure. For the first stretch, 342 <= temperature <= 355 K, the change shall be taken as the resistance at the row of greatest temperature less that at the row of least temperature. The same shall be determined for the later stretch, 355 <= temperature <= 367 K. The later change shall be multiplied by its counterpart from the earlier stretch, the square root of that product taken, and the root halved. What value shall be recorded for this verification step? 0.61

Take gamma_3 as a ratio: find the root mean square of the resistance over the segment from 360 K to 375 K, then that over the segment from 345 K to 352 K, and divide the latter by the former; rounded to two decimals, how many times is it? 1.01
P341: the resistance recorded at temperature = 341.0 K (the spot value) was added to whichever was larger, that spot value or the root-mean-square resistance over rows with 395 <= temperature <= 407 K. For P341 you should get 104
